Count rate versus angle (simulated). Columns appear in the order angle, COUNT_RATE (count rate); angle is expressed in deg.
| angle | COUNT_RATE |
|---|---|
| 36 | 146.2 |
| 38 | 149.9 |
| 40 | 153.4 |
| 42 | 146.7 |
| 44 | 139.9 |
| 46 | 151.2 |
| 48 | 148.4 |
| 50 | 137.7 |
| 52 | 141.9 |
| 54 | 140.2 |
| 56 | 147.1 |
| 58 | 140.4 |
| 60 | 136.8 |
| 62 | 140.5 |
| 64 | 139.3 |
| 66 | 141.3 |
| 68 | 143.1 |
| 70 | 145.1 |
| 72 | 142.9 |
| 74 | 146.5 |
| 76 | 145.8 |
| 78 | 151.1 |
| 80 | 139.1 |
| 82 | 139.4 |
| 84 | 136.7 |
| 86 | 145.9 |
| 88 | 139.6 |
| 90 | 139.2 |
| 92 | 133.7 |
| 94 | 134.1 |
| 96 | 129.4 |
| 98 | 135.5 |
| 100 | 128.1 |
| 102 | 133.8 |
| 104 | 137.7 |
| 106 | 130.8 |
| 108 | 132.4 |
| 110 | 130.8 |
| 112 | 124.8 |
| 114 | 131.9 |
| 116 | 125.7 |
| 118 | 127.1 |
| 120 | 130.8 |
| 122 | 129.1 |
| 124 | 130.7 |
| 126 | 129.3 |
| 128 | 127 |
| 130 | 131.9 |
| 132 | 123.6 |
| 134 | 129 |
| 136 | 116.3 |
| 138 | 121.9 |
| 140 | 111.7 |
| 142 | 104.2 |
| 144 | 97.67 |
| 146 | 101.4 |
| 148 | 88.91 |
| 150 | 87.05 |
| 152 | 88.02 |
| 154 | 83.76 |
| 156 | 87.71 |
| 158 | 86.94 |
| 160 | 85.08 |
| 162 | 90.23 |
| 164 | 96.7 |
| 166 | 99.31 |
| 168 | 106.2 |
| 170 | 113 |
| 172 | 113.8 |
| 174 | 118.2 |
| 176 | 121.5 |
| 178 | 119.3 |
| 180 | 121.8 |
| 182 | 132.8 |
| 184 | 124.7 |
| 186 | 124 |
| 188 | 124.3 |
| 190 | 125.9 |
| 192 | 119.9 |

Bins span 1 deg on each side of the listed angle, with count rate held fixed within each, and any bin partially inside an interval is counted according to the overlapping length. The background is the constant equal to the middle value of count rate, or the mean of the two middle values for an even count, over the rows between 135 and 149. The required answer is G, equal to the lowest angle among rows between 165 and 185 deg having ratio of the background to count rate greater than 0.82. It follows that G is 166 deg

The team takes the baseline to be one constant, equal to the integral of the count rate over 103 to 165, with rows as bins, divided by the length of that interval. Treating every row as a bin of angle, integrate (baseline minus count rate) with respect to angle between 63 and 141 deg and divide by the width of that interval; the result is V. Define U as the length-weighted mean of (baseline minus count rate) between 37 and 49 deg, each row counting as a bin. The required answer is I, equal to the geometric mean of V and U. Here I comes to 26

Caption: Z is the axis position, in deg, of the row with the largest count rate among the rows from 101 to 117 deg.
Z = 104 deg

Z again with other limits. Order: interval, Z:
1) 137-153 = 138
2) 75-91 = 78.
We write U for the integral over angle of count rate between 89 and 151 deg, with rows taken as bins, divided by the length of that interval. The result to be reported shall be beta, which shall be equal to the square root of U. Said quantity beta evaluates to 11.1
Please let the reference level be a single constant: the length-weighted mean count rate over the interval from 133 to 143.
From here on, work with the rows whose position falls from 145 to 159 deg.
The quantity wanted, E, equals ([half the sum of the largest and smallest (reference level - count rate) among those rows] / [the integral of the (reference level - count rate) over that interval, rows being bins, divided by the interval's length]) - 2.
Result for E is -1.13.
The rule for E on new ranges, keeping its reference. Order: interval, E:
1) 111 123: -0.99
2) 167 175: -0.84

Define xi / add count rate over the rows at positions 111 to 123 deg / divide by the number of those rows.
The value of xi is 128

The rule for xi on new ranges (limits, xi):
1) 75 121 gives 135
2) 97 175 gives 115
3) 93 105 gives 133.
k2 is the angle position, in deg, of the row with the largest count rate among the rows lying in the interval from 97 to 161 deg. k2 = 104 deg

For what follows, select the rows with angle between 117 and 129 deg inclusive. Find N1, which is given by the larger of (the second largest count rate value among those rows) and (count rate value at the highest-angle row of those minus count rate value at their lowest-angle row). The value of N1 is 131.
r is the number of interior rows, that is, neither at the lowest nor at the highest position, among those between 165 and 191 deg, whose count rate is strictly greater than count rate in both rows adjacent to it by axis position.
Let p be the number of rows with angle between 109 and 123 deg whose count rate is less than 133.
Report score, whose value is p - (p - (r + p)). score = 9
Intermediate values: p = 7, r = 2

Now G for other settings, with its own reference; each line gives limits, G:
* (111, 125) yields 112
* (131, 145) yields 132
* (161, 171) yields 162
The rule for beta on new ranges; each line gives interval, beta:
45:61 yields 12.0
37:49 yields 12.2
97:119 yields 11.4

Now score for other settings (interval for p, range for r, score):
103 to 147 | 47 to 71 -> 24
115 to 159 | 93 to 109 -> 24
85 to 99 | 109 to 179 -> 11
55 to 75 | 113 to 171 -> 8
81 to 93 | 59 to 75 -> 2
